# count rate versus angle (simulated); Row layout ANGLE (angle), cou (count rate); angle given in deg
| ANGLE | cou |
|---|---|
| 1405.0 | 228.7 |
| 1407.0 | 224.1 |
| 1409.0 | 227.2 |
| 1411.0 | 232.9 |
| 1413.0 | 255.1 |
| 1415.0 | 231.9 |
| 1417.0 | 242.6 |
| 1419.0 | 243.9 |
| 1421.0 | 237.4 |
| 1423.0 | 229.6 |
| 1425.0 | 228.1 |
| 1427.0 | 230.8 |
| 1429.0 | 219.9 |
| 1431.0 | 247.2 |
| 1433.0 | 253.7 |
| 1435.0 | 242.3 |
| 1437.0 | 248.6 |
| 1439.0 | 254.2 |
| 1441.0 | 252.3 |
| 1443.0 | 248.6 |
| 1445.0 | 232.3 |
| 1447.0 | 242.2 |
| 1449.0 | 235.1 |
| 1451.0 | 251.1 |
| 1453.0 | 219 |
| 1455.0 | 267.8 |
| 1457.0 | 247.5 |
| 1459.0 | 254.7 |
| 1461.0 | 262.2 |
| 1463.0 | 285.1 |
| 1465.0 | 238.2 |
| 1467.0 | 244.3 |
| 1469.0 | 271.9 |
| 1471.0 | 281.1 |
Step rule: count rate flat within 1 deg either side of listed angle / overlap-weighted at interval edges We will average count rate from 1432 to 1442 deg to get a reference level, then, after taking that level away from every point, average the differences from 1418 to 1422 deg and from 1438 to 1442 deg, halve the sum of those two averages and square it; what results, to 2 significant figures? 11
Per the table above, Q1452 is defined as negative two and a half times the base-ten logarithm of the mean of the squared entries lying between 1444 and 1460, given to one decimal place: -11.9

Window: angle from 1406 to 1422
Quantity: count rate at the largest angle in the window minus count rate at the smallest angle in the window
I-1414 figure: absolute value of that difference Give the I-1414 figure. 13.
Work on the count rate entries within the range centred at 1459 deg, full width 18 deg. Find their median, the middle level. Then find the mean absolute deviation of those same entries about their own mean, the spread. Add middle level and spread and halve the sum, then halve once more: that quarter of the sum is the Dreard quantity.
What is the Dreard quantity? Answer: 66.2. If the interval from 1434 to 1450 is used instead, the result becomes 63.0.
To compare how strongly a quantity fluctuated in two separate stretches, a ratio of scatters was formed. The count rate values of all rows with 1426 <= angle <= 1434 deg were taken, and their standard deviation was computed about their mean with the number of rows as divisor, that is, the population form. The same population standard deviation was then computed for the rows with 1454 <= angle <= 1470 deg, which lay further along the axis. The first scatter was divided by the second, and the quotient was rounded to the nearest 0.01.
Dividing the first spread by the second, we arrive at 0.91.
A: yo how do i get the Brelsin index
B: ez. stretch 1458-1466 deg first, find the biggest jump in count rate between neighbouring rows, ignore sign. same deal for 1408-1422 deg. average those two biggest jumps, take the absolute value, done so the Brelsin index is 35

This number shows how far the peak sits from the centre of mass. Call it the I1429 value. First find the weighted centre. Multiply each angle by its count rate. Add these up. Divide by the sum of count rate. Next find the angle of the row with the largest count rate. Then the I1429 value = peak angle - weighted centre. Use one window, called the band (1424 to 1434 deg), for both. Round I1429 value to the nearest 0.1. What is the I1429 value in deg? 3.9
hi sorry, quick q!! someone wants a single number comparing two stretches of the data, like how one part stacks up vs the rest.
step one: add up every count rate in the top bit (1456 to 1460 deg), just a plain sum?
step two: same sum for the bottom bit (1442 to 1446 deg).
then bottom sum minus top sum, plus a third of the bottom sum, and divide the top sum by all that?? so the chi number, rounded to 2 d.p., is 3.61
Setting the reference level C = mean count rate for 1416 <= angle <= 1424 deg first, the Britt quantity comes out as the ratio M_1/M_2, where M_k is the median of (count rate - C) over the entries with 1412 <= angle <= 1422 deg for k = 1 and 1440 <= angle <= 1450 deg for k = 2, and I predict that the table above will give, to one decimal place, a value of 1.1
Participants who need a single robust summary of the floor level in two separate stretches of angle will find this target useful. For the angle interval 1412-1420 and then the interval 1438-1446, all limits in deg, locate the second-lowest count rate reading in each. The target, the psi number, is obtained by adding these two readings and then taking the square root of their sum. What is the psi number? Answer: 22.2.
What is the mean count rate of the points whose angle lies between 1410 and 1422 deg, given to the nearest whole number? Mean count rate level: 241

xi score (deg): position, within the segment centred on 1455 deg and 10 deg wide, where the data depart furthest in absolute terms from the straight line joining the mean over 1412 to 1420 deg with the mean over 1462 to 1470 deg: 1453.0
